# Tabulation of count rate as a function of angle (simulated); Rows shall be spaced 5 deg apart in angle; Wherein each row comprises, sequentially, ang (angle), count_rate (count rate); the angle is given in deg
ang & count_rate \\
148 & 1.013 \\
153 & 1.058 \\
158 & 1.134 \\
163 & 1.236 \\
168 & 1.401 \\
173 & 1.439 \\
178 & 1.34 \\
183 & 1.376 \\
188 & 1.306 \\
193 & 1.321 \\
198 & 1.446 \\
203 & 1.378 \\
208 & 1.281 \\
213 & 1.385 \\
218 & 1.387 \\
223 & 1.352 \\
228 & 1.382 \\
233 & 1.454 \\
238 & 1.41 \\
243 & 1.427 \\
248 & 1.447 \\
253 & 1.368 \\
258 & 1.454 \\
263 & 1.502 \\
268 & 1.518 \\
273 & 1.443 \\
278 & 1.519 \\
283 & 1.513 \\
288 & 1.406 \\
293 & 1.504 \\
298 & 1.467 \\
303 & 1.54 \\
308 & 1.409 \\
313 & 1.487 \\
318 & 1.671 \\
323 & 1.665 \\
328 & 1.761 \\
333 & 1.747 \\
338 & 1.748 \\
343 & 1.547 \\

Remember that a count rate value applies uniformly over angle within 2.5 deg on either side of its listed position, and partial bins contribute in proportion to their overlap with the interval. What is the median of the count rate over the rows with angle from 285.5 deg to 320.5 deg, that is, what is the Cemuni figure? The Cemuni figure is 1.49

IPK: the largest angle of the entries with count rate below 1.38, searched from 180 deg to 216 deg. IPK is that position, 208 deg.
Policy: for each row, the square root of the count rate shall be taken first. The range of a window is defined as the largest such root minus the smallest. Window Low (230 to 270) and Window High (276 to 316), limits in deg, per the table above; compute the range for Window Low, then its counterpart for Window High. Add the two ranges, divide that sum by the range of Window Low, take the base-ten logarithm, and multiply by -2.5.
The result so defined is -0.7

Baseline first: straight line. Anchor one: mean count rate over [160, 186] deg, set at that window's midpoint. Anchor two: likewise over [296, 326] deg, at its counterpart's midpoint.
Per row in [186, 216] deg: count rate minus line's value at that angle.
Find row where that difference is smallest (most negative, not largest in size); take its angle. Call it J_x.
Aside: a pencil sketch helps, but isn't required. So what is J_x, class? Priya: 208 deg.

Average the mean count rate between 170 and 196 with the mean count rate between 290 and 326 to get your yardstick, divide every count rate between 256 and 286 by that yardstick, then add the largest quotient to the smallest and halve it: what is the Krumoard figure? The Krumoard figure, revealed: 1.02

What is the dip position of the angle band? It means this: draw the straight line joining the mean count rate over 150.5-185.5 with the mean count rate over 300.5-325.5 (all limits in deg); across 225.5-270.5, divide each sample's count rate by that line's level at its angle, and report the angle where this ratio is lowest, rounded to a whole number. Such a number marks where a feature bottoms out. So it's 253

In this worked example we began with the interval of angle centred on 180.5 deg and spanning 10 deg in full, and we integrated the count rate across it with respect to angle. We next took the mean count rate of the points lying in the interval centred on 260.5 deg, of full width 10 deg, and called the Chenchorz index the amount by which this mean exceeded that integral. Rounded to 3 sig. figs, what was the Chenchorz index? -12.1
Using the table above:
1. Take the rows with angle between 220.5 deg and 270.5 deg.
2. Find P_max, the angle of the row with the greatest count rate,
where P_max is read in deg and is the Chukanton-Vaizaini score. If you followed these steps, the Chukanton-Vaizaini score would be 268 deg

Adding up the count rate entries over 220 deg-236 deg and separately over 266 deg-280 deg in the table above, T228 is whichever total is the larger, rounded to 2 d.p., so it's 4.48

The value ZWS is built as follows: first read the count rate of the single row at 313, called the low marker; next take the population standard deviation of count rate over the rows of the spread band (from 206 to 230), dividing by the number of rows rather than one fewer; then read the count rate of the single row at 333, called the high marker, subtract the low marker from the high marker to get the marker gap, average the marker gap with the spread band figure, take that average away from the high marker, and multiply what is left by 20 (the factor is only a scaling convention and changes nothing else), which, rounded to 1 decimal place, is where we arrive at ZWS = 31.9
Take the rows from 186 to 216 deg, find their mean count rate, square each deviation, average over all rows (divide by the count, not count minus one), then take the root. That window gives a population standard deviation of 0.056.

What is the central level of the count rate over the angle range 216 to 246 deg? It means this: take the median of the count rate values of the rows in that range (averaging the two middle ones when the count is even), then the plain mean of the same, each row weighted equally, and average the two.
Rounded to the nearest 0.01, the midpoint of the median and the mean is 1.40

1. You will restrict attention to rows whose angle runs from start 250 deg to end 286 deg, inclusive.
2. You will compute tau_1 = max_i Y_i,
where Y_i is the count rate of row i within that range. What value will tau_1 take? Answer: 1.519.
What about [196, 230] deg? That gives 1.446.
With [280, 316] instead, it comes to 1.54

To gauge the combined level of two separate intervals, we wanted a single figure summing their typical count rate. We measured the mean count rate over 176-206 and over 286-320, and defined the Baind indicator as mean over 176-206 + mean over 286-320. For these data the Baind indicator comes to 2.86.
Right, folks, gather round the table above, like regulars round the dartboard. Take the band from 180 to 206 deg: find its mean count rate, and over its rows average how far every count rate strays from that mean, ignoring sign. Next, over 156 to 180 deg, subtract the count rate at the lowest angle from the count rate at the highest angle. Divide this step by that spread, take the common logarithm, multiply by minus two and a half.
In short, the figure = -1.7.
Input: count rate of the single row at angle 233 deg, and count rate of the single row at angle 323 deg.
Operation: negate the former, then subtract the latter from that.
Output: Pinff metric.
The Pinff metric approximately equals -3.12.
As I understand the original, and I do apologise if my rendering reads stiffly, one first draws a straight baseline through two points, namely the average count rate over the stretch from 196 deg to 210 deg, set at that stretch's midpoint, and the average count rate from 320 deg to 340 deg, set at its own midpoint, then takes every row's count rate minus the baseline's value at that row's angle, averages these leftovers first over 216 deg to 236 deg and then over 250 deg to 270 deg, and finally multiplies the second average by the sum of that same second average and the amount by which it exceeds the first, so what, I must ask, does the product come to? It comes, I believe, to 0.007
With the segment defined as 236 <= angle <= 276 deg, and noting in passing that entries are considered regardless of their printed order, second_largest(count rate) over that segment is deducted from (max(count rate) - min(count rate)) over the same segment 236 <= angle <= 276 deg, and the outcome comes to -1.352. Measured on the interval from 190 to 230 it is -1.222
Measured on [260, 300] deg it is -1.405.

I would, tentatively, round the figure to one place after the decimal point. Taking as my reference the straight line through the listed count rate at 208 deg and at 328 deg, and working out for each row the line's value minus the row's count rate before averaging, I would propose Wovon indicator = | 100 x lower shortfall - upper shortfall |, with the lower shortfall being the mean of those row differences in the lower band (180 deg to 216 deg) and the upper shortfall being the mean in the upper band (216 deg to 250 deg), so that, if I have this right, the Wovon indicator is 11.5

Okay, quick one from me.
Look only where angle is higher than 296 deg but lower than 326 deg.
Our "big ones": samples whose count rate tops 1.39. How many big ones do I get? 6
